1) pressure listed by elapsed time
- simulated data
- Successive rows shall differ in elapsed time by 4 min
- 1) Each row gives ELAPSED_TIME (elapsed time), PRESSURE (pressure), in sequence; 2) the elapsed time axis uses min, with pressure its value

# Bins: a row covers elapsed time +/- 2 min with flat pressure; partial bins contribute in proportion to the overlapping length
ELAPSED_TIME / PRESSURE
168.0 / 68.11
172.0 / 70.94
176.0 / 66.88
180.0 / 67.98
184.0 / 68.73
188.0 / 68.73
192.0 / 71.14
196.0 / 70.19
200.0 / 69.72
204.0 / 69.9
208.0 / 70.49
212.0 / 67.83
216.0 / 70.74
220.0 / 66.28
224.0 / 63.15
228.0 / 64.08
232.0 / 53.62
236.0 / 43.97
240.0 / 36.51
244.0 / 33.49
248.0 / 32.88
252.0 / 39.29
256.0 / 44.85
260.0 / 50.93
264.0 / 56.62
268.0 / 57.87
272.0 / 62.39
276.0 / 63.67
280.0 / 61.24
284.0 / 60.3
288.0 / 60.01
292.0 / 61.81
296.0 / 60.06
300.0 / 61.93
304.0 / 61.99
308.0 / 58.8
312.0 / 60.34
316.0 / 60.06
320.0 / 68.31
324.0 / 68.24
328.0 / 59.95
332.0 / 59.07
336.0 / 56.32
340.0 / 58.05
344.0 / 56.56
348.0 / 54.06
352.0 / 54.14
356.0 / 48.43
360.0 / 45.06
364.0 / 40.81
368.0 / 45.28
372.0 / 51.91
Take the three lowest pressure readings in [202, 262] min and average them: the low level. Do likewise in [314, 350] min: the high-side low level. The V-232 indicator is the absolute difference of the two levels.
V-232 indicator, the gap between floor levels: 21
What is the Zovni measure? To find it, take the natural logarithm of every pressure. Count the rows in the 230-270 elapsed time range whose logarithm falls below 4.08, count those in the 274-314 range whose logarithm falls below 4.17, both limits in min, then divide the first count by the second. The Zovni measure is 1.00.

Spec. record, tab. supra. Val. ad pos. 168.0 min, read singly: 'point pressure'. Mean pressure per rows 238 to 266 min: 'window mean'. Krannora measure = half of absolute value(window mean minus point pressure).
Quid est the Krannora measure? 13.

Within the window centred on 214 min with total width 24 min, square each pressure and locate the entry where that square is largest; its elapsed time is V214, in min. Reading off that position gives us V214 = 216.0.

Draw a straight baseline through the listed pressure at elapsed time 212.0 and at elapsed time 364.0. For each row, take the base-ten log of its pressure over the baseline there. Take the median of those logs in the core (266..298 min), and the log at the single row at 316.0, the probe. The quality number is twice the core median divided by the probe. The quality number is 1.0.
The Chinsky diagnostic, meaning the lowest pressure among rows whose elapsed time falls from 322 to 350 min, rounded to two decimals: 54.06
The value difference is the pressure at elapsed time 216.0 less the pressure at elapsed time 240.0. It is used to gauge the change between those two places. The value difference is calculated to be 34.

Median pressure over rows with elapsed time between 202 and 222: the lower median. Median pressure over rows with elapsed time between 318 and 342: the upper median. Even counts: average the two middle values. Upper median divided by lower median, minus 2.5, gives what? -1.65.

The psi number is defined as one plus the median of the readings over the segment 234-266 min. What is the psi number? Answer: 43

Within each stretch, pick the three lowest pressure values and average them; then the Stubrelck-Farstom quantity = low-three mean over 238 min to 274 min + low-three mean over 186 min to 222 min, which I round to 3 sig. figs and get 102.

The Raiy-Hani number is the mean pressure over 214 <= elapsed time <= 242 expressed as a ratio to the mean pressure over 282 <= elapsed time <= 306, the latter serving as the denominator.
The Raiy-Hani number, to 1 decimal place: 0.9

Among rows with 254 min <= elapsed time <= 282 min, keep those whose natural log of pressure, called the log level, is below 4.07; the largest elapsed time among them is 268.0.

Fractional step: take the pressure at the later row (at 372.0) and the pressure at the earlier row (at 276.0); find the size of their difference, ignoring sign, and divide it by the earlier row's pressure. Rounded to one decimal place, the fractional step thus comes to 0.2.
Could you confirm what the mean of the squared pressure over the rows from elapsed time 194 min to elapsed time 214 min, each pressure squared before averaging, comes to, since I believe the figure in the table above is 4849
